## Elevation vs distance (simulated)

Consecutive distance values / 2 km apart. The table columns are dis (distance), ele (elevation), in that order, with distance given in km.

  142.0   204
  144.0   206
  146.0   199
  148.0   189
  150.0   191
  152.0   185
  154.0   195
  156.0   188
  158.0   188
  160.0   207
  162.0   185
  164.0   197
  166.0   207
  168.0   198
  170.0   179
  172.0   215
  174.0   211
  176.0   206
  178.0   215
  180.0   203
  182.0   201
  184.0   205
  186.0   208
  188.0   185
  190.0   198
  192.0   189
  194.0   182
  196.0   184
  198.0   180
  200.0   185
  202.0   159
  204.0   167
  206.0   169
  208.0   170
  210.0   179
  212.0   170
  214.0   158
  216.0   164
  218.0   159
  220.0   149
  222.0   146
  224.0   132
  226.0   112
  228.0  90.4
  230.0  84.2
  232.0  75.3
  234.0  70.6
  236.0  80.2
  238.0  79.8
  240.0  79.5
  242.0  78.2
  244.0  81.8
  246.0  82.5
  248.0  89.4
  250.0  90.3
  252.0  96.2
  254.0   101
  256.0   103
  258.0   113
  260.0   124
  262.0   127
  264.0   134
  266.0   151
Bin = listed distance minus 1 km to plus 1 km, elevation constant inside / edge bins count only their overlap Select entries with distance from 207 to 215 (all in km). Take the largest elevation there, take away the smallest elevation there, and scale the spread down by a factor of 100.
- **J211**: 0.21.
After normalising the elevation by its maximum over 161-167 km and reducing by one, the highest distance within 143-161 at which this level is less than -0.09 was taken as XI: 158.0 km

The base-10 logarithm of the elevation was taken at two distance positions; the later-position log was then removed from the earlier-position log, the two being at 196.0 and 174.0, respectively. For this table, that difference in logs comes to 0.06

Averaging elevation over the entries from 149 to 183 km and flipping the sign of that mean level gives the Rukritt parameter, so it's -198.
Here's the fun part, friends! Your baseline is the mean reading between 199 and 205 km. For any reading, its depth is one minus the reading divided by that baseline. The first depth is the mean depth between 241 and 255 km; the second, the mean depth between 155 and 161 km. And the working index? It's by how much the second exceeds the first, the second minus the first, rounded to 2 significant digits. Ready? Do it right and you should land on -0.62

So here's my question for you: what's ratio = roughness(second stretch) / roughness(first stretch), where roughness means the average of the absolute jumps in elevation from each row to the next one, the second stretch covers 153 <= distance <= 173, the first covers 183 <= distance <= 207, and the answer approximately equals 1.6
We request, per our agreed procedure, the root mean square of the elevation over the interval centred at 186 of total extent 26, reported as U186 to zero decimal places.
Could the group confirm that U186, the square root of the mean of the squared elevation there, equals 198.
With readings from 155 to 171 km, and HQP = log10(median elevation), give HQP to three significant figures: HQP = 2.28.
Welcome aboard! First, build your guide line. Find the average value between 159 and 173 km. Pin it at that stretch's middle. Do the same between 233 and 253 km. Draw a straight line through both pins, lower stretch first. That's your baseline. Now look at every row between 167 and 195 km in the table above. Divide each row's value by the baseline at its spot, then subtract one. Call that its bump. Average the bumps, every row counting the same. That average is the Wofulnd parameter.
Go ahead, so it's 0.14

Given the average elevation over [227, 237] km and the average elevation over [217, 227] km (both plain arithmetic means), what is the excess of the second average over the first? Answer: 59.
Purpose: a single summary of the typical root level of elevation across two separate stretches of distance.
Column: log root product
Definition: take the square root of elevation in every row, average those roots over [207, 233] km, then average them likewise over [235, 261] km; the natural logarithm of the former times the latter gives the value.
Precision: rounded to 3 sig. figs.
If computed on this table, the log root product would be 4.71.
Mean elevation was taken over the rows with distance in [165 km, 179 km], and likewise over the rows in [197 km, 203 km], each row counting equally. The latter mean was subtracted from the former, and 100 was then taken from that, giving -70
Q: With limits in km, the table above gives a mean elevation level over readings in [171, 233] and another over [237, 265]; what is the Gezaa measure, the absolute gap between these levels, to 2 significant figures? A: 71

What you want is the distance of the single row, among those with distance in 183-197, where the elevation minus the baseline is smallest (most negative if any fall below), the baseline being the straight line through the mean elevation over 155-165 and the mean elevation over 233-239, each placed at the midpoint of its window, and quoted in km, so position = 188.0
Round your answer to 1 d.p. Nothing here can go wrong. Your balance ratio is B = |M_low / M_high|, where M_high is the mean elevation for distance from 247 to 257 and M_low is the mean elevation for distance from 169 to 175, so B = 2.1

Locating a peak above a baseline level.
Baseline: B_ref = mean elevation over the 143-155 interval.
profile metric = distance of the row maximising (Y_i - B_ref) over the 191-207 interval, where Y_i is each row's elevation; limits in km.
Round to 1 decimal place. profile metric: 192.0 km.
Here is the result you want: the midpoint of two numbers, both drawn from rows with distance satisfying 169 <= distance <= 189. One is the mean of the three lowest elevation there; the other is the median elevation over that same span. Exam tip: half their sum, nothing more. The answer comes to 197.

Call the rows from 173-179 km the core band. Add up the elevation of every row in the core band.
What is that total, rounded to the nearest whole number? 632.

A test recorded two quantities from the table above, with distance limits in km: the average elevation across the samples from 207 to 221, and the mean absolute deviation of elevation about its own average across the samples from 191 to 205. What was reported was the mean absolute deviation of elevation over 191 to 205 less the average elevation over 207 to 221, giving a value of -156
